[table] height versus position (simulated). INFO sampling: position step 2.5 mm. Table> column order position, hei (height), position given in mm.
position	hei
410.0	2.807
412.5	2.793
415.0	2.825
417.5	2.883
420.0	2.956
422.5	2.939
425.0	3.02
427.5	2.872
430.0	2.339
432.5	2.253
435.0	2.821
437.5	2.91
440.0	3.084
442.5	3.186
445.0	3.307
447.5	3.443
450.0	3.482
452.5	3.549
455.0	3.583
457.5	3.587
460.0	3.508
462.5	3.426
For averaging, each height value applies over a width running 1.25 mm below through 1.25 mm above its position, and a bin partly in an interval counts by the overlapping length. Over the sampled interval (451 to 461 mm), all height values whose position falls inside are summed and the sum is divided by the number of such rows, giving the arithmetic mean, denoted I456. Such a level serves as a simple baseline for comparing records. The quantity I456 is 3.56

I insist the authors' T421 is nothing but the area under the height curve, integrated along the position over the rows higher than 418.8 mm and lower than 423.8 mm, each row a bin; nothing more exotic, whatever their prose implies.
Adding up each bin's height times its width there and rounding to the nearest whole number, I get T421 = 15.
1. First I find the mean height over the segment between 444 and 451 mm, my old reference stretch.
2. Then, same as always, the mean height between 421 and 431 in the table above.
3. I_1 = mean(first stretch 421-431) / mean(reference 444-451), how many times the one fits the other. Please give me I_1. 0.82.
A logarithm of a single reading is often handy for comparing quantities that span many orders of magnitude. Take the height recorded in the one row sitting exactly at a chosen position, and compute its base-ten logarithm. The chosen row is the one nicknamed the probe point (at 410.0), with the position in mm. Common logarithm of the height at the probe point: 0.448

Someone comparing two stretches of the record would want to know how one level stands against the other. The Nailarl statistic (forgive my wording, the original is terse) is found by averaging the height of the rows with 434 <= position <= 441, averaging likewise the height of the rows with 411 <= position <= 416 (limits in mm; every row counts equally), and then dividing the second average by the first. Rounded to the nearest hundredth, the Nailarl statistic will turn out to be 0.96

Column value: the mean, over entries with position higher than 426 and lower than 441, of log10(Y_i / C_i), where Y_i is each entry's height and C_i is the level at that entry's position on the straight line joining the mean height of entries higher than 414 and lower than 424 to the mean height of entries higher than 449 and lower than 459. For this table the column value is -0.07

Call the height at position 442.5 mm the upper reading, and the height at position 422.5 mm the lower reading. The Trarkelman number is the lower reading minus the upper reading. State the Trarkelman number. -0.25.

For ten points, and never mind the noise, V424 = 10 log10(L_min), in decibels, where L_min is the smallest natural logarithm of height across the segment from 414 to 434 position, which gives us -0.9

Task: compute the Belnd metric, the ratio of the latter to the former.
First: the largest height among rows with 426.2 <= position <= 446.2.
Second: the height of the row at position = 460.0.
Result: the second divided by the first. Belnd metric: 1.06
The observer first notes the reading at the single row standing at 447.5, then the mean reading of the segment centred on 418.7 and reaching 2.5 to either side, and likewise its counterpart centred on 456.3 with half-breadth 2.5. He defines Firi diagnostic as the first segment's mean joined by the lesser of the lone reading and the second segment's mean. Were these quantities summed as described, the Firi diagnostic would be 6.36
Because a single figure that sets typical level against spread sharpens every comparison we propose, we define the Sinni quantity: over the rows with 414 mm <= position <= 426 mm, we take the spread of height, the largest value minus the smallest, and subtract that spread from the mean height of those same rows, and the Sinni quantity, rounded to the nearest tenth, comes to 2.7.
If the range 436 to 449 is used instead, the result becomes 2.7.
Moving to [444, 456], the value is 3.2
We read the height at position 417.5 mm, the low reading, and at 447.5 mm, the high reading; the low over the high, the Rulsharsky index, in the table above 0.84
